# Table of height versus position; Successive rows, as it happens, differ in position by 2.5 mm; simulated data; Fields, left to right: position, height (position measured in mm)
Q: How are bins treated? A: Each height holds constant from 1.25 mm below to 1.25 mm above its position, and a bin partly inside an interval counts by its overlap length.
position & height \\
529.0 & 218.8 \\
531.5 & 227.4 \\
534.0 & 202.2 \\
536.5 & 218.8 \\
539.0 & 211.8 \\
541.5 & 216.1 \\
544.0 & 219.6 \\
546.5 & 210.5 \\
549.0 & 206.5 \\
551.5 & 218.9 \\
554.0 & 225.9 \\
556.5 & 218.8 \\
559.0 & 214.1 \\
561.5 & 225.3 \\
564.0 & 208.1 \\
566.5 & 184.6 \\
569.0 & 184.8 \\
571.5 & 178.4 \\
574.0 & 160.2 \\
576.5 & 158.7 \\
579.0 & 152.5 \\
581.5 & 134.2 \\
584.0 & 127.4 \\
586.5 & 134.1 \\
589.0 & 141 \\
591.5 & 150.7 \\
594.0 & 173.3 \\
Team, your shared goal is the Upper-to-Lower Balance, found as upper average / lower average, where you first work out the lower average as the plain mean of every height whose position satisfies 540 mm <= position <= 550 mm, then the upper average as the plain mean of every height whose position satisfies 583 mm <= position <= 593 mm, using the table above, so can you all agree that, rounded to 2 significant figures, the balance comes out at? 0.65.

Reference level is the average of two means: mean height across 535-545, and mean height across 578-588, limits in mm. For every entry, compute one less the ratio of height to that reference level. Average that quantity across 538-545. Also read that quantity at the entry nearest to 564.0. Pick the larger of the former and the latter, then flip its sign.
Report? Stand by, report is 0.18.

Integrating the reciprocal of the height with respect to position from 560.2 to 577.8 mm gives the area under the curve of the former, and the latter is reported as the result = 0.10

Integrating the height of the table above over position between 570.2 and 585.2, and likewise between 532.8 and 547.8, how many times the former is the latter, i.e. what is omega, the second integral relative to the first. 1.40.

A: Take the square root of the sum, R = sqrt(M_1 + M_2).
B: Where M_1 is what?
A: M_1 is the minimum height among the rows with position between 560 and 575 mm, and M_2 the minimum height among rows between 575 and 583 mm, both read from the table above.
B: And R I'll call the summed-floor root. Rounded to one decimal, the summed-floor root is 17.2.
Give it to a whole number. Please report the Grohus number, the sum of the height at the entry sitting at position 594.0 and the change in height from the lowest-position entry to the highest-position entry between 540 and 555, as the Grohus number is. 183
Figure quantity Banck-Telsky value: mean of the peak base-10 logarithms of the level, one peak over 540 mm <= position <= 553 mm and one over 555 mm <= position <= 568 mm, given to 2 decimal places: 2.35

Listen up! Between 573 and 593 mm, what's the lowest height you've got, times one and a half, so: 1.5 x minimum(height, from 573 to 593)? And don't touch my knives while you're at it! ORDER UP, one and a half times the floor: 191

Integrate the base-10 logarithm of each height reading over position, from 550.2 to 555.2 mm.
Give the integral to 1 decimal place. 11.7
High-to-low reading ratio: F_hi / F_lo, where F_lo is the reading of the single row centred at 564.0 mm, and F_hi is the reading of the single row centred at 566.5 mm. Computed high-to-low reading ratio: 0.89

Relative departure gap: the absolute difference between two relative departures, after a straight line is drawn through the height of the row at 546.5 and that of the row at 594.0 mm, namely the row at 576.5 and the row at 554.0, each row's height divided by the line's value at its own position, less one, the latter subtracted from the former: 0.26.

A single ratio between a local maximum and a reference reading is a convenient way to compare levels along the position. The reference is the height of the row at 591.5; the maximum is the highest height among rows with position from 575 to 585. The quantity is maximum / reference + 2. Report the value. 3.05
